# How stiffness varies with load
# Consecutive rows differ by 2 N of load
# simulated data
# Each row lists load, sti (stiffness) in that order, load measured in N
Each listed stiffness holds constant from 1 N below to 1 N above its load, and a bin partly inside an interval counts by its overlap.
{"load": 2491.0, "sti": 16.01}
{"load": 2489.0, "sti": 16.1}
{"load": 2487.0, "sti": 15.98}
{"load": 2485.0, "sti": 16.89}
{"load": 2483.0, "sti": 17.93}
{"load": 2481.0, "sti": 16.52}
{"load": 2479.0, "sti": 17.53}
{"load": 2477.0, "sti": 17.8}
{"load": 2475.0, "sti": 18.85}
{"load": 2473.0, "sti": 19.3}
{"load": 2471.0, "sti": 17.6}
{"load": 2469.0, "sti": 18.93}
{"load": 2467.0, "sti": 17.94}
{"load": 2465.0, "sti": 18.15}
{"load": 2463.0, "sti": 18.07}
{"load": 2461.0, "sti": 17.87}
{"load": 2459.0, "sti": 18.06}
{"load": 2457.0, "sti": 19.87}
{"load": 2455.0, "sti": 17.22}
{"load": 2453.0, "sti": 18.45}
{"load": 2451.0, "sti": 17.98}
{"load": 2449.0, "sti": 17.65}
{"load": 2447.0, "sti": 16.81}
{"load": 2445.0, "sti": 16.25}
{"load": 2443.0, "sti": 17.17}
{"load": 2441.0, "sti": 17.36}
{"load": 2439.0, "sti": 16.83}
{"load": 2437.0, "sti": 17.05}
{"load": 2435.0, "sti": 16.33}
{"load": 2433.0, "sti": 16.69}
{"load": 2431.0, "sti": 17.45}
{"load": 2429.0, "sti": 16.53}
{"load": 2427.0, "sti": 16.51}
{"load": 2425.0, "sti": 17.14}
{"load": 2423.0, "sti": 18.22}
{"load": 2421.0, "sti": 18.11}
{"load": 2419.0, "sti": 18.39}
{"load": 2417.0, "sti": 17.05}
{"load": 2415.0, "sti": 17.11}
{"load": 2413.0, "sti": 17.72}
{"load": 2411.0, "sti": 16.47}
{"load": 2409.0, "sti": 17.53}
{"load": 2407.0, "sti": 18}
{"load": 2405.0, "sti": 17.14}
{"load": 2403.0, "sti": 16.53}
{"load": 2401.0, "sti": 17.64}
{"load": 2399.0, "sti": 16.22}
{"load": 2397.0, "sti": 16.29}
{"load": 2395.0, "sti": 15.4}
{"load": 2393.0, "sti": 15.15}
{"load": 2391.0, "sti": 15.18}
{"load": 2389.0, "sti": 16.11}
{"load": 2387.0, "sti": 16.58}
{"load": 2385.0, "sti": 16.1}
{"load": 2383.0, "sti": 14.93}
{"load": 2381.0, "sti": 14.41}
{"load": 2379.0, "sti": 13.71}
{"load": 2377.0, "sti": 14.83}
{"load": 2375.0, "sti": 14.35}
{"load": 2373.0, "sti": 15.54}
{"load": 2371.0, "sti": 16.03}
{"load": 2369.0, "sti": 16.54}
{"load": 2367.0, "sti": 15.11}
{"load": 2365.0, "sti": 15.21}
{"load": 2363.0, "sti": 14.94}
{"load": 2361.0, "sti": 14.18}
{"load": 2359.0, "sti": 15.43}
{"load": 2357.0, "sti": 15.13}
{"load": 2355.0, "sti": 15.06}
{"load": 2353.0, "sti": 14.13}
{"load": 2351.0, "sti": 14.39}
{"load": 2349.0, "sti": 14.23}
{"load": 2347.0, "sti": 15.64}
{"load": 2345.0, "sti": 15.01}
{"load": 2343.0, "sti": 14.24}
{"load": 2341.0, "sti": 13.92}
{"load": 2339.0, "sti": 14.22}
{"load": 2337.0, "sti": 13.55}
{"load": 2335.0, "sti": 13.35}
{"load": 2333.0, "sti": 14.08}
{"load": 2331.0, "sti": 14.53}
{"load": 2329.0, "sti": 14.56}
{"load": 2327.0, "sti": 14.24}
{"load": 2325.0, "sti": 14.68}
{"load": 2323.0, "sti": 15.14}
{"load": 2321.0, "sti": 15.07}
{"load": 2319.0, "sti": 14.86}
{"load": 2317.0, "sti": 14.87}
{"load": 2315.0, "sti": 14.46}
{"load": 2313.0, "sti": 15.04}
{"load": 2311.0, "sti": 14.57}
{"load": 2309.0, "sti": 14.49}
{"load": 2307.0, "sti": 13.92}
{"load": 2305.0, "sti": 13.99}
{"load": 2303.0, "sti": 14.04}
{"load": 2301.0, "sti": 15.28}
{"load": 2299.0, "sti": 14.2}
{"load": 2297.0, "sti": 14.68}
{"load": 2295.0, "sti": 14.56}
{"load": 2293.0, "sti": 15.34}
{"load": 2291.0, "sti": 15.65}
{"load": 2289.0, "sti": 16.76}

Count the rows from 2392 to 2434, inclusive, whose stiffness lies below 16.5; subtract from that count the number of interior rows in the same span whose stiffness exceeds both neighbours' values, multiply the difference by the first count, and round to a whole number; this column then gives -10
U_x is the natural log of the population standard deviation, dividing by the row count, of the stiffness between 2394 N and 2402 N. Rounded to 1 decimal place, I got -0.2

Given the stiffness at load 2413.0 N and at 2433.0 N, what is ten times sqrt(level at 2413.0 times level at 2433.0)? 172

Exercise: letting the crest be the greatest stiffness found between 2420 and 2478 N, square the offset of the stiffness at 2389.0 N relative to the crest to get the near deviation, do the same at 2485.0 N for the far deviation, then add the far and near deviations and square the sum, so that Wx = 530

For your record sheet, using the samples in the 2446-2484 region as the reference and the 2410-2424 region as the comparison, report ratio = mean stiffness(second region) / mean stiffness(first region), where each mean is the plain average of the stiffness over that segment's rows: 0.98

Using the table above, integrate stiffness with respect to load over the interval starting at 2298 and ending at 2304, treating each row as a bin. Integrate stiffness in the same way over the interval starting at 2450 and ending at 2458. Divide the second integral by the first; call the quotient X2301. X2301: 1.7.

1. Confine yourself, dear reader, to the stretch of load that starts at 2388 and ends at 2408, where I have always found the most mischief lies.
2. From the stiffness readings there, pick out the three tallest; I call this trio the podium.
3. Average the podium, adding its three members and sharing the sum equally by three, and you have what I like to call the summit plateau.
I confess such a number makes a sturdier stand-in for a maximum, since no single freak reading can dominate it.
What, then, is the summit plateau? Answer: 18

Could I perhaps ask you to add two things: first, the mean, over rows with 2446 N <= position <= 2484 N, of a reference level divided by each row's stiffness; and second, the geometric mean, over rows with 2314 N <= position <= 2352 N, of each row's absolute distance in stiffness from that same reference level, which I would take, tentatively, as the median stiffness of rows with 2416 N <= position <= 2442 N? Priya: 3.46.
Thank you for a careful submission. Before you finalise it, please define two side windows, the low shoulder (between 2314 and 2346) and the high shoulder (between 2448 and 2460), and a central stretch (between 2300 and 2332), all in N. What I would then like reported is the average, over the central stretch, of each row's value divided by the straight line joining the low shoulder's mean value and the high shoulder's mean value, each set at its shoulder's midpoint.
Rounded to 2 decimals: 1.04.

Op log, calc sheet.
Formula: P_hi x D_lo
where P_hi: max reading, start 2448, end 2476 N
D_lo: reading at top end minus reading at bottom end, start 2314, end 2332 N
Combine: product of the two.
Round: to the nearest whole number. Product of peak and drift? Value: 1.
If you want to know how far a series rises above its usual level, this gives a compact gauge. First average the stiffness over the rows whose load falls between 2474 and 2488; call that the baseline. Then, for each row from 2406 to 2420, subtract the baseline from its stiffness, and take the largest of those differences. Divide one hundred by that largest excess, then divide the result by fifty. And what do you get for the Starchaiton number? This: 1.9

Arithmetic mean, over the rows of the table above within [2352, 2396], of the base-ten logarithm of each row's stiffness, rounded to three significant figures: 1.18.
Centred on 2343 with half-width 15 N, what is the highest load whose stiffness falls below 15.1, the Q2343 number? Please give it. 2355.0 N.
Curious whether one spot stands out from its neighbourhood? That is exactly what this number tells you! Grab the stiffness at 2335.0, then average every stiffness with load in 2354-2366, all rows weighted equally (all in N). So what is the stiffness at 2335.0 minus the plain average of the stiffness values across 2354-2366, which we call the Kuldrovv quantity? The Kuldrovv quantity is -1.6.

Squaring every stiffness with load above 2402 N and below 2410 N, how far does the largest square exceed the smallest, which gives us 51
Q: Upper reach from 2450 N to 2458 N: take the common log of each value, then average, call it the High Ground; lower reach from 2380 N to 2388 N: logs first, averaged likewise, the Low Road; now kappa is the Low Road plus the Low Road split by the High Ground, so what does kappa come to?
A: 2.13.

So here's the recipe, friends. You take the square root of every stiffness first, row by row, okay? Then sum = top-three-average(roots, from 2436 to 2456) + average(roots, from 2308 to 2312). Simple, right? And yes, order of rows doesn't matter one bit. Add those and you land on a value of 8.1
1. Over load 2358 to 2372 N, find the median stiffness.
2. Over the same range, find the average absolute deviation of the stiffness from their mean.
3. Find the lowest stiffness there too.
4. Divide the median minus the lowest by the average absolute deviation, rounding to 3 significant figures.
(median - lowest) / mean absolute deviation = 1.84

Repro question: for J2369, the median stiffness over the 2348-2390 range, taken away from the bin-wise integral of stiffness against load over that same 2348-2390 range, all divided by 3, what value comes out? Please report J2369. 206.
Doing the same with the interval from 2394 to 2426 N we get 178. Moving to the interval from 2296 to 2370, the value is 356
